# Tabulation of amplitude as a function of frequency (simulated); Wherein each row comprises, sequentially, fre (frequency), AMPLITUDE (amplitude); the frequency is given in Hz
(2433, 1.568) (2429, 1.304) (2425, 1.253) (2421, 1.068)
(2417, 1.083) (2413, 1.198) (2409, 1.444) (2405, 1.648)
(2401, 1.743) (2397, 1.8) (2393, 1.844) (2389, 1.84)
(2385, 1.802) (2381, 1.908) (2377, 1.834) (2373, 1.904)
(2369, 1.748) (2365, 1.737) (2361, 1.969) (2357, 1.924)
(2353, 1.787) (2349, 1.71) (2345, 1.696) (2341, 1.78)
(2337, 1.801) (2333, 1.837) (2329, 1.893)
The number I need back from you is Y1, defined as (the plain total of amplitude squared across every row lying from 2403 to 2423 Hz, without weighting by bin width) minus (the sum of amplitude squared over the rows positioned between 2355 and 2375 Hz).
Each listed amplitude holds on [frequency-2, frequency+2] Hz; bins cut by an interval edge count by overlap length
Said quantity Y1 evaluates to -9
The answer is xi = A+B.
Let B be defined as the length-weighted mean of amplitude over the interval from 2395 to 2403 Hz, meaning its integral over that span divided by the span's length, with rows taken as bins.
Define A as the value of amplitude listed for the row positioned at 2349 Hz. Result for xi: 3.5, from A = 1.71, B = 1.77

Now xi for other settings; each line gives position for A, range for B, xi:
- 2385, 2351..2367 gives 3.7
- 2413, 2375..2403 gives 3.0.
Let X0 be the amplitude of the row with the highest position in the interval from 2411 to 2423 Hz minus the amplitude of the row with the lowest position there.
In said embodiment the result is -0.13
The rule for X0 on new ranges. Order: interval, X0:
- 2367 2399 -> 0.05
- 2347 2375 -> 0.19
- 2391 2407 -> -0.20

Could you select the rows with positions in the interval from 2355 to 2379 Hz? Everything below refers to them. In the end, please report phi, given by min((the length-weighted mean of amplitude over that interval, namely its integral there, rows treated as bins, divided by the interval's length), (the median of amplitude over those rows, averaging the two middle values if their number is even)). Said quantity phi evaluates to 1.85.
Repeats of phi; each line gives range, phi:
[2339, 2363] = 1.78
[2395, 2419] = 1.49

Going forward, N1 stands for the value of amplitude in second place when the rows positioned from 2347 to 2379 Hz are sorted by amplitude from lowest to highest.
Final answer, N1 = 1.737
